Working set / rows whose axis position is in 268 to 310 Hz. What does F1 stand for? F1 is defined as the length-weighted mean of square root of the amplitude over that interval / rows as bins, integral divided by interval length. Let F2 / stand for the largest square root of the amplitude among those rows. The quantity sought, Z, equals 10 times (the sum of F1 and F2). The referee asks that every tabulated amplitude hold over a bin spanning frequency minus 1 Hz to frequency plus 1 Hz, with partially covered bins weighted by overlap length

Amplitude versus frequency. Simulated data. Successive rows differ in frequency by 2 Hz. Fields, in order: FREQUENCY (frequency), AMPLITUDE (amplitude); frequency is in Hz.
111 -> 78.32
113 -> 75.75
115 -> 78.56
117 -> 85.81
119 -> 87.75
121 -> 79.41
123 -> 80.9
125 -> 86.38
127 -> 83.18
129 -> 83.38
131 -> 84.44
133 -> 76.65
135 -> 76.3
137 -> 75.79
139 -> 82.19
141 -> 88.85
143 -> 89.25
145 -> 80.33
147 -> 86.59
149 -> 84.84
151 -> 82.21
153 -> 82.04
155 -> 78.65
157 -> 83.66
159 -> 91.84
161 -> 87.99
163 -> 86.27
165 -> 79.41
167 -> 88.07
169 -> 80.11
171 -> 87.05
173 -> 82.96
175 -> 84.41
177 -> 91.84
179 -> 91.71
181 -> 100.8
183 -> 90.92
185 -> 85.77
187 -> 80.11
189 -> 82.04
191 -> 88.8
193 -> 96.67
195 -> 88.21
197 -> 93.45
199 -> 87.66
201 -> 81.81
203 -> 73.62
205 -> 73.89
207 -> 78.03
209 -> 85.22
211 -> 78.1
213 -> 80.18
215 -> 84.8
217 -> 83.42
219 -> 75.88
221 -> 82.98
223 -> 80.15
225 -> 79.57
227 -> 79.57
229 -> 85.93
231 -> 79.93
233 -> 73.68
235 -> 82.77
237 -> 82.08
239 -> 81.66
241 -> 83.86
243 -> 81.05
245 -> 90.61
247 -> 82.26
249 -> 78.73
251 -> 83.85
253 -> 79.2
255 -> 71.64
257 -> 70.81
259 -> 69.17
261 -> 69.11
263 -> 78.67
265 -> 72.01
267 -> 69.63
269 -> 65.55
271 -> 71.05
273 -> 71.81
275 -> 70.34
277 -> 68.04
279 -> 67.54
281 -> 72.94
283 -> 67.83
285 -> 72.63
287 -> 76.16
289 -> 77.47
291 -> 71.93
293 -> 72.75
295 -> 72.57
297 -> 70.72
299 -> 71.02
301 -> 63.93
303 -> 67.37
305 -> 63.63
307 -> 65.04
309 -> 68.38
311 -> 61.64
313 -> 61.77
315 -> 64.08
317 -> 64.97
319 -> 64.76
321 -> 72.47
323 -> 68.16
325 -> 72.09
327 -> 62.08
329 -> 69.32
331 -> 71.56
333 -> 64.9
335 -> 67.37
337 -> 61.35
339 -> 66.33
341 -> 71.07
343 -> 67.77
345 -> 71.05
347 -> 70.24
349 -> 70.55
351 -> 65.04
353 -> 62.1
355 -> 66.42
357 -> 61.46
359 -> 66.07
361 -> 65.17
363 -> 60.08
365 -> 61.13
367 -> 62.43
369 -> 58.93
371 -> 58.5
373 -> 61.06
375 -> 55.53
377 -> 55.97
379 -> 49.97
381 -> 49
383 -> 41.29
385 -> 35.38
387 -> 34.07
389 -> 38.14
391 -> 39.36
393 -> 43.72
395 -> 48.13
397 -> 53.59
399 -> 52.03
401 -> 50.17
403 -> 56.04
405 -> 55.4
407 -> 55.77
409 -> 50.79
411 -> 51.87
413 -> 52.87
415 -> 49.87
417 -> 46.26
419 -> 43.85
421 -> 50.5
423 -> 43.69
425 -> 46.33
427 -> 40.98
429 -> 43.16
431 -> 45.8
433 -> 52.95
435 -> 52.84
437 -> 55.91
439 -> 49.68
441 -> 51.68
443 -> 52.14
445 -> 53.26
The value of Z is 172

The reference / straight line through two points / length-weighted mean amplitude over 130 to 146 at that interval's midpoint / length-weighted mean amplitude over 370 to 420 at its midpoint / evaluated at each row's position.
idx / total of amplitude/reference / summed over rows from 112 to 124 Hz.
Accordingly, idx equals 6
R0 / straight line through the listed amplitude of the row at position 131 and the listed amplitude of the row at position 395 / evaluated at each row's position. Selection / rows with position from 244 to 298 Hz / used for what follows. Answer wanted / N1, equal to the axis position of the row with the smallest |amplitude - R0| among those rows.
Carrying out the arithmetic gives 269 Hz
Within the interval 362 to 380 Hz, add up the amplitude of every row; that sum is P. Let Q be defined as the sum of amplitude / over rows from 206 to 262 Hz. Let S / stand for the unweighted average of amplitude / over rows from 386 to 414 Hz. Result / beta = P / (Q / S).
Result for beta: 11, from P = 524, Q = 2234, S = 49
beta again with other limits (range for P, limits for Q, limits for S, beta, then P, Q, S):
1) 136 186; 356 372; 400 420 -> 223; 2144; 494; 51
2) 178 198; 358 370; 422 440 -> 115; 898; 374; 48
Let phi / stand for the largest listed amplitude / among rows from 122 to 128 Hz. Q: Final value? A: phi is 86.38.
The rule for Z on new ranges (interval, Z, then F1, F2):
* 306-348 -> 167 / 8.2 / 8.5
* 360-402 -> 152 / 7.1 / 8.1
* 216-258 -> 185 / 9.0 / 9.5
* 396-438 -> 146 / 7.1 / 7.5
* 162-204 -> 193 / 9.3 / 10.0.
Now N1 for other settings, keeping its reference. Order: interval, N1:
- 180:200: 187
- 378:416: 395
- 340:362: 357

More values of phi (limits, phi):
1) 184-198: 96.67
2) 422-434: 52.95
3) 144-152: 86.59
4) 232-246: 90.61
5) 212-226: 84.8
